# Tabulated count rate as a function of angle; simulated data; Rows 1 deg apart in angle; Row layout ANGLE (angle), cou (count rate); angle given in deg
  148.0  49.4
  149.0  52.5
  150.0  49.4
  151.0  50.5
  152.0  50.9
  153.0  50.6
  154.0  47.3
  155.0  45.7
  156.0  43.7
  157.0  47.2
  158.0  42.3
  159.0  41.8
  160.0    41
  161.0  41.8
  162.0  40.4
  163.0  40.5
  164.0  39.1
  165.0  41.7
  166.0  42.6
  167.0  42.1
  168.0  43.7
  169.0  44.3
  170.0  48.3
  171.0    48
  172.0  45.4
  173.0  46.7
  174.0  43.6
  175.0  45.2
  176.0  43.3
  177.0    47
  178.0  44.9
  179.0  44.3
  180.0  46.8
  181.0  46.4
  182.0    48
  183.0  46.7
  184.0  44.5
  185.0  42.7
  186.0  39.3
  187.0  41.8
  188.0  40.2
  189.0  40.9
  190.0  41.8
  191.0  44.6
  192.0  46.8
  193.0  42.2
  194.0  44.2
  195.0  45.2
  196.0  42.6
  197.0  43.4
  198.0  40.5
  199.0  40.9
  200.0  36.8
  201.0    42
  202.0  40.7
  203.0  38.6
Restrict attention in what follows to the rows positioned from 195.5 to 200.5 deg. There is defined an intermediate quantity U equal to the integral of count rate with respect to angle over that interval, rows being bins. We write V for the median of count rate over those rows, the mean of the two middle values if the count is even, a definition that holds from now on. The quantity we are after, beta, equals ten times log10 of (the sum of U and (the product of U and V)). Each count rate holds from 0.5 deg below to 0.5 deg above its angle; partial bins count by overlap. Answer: 39.3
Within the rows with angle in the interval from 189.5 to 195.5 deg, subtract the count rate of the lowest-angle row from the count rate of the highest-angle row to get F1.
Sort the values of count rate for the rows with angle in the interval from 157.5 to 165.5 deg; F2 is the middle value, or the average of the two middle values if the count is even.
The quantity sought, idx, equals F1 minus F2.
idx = -38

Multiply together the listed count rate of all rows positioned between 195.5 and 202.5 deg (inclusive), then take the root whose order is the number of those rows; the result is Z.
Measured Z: 41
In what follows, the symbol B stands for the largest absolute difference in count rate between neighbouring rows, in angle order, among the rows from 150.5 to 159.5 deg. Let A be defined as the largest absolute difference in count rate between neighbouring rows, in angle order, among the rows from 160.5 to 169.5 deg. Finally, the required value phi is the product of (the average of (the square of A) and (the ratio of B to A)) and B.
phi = 21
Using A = 2.6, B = 4.9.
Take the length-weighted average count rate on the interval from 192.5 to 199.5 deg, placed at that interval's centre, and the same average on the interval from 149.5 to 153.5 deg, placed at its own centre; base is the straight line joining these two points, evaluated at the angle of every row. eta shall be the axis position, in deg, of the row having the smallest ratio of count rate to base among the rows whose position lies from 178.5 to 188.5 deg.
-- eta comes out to 186.0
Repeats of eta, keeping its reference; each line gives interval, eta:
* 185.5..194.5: 186.0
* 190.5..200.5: 200.0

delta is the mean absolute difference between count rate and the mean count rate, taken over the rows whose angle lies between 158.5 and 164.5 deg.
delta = 0.8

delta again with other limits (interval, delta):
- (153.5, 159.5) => 2.1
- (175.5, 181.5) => 1.3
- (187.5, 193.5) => 2.0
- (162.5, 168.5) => 1.2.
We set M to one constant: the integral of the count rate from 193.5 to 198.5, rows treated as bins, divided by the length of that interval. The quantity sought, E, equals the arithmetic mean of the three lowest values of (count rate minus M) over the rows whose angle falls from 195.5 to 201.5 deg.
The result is -3.8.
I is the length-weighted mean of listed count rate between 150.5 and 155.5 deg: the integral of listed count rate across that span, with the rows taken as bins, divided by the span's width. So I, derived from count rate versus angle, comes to 49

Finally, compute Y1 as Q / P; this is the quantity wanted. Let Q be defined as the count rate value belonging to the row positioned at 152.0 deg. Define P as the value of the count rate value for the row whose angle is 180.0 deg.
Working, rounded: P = 46.8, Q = 50.9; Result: 1.09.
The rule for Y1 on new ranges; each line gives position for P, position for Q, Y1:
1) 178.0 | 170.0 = 1.08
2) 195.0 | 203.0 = 0.85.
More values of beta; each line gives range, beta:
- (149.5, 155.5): 41.8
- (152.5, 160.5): 42.2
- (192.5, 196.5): 38.9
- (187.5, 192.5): 39.6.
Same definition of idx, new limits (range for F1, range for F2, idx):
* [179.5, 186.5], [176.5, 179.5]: -52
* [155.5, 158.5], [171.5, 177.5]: -47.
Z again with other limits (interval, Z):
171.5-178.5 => 45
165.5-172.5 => 45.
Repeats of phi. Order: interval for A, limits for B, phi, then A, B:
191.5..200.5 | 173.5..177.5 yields 41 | 4.6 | 3.7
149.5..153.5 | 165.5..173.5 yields 10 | 1.1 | 4.0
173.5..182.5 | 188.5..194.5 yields 34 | 3.7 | 4.6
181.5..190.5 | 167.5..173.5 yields 25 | 3.4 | 4.0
